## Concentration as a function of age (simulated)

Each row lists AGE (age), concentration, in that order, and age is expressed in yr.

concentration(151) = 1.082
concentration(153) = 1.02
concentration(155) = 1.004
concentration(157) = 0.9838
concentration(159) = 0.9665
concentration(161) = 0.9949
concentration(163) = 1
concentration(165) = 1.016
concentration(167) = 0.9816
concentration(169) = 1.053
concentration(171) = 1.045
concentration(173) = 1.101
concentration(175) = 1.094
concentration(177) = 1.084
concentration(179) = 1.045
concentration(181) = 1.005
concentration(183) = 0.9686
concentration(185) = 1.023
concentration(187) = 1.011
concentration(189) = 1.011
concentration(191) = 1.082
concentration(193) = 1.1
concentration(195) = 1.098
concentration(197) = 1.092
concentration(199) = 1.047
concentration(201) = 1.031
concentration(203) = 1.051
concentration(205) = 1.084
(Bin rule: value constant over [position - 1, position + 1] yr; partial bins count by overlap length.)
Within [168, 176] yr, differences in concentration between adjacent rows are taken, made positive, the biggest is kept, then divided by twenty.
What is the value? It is 0.0028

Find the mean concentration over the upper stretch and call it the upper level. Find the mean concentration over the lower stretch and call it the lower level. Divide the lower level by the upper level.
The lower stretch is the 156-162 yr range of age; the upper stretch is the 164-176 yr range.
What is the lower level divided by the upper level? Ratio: 0.94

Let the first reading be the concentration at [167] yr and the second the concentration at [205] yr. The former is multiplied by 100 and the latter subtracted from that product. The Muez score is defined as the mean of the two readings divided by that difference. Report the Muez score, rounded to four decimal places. 0.0106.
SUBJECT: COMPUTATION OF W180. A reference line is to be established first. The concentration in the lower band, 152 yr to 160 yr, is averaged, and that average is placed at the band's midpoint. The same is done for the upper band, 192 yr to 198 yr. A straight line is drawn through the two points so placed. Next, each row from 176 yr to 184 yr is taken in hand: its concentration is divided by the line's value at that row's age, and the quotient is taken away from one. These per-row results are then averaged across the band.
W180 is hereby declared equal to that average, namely 0.029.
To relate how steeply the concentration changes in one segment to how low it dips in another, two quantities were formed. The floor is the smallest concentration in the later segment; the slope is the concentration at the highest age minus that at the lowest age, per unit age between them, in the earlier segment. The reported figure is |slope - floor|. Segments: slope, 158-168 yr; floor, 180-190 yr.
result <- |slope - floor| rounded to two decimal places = 0.97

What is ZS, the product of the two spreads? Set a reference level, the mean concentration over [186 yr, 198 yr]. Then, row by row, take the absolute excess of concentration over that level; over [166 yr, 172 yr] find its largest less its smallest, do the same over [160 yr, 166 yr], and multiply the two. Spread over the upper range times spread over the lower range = 0.0015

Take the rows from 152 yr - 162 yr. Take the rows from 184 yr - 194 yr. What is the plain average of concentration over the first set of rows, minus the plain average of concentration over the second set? -0.052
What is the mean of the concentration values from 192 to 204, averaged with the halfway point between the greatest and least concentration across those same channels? 1.07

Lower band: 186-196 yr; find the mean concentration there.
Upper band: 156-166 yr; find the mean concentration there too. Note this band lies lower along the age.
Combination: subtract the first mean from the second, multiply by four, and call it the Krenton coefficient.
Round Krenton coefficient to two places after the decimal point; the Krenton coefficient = -0.27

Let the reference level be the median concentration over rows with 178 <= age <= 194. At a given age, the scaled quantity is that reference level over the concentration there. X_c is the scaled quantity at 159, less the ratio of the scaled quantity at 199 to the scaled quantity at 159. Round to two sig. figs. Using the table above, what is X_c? 0.13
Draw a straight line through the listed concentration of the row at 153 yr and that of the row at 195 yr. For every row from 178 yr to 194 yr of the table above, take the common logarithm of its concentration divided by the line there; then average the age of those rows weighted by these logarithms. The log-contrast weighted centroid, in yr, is 184.6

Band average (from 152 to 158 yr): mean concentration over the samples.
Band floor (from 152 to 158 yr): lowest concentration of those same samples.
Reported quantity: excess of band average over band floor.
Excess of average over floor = 0.019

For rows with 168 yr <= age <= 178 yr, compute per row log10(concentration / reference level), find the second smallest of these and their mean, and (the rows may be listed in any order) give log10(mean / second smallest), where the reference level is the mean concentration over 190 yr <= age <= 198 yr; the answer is -0.36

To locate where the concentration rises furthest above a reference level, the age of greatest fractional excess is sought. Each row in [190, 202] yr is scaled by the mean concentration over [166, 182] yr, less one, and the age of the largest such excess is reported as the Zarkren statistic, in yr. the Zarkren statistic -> 193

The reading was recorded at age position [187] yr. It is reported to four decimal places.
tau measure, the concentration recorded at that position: 1.0110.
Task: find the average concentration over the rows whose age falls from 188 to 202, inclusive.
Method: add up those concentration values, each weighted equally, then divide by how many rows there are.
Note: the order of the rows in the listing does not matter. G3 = 1.07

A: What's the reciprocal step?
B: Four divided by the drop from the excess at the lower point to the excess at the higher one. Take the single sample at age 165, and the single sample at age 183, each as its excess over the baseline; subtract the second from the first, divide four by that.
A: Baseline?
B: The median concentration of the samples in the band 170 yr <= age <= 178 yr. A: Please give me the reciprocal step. 84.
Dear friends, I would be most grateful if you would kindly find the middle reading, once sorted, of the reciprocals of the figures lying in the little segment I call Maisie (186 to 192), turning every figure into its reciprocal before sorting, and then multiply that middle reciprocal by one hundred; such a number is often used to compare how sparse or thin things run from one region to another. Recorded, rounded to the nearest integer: 99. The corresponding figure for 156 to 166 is 101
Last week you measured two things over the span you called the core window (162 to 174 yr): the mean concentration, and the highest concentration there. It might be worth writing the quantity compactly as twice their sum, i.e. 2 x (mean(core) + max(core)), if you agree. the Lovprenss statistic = 4.27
